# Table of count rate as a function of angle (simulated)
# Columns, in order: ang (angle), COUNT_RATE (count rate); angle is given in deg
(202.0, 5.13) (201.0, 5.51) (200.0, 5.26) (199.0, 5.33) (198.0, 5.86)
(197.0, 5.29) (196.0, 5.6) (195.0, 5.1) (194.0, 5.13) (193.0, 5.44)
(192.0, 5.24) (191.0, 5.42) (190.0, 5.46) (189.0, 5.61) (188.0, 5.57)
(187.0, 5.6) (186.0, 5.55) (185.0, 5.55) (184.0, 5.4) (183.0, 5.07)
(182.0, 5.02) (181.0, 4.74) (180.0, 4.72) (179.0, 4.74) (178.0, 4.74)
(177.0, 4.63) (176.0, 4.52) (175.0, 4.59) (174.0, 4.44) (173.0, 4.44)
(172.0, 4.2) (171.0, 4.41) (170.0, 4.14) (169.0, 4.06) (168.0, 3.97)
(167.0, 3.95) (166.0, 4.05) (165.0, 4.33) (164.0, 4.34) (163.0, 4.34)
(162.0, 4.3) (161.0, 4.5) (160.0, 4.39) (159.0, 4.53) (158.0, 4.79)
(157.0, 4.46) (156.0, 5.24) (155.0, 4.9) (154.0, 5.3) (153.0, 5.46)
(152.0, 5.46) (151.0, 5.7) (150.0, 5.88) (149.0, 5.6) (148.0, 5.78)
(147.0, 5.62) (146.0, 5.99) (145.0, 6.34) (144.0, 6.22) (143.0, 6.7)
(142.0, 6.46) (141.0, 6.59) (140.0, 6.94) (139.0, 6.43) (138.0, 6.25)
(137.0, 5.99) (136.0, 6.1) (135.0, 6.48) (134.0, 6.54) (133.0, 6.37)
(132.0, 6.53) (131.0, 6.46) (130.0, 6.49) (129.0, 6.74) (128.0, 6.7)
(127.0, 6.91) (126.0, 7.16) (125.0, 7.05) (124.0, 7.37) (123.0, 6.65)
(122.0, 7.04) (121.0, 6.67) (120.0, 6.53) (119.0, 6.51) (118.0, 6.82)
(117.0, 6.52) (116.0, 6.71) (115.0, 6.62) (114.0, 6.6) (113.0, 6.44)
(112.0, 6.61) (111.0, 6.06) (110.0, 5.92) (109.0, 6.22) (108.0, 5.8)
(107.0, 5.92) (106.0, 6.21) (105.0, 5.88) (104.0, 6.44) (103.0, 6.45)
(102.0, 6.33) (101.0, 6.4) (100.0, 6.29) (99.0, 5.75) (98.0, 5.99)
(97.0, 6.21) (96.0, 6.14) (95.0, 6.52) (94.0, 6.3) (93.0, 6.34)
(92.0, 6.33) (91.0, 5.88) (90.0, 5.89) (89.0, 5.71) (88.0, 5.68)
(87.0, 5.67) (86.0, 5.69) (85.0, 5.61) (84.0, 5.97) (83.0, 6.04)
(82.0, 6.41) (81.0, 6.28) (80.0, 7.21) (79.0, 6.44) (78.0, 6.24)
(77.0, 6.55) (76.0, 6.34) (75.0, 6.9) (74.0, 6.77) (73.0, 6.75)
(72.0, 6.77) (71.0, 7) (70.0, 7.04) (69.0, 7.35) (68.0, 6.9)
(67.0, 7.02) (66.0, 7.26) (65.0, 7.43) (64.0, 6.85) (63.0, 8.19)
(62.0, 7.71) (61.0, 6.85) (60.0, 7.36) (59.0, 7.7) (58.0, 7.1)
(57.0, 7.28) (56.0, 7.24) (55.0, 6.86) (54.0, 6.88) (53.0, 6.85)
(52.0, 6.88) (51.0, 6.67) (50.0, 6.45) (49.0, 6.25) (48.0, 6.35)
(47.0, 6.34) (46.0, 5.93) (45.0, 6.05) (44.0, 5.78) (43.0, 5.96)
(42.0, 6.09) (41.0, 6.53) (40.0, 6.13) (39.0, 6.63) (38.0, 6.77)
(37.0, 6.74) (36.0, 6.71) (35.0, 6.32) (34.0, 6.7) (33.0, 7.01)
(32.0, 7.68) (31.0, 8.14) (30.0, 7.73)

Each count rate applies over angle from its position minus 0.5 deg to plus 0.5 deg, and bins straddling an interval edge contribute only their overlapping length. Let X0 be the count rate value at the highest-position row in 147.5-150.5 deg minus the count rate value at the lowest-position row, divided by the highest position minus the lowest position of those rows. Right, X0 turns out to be 0.05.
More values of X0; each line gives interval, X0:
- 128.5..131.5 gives -0.14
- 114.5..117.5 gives -0.05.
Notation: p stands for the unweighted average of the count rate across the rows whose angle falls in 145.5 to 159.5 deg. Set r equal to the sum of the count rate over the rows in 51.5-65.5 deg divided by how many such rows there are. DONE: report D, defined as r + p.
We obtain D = 12.6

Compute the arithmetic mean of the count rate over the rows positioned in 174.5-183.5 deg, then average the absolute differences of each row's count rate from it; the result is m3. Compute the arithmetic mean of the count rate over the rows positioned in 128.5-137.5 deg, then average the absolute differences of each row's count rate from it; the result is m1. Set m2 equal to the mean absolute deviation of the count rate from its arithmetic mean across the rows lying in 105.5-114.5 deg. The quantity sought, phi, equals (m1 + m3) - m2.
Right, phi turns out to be 0.06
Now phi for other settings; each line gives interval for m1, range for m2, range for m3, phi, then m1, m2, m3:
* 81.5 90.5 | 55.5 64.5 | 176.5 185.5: 0.14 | 0.200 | 0.33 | 0.27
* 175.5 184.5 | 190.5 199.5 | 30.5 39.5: 0.46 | 0.214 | 0.18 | 0.43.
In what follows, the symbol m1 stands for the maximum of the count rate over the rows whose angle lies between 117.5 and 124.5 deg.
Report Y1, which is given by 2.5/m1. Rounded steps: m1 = 7.37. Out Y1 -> 0.339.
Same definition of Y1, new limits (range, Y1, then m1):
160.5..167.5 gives 0.556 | 4.5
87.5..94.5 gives 0.394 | 6.34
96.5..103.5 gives 0.388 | 6.45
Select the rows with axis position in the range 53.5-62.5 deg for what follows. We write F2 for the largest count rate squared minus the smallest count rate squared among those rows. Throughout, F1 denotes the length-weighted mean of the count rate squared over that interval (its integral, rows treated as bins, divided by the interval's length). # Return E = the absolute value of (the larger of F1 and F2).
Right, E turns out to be 52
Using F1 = 52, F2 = 13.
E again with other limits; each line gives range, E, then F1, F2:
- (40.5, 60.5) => 44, 44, 26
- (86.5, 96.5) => 37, 37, 10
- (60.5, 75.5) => 51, 51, 22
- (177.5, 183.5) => 23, 23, 3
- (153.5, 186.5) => 22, 22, 15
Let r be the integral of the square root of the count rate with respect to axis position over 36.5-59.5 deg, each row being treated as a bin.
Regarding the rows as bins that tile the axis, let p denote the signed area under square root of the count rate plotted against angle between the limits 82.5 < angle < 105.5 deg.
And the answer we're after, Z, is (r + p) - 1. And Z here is 115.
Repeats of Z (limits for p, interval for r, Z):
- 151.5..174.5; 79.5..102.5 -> 105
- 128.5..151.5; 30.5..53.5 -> 115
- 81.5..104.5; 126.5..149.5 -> 114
